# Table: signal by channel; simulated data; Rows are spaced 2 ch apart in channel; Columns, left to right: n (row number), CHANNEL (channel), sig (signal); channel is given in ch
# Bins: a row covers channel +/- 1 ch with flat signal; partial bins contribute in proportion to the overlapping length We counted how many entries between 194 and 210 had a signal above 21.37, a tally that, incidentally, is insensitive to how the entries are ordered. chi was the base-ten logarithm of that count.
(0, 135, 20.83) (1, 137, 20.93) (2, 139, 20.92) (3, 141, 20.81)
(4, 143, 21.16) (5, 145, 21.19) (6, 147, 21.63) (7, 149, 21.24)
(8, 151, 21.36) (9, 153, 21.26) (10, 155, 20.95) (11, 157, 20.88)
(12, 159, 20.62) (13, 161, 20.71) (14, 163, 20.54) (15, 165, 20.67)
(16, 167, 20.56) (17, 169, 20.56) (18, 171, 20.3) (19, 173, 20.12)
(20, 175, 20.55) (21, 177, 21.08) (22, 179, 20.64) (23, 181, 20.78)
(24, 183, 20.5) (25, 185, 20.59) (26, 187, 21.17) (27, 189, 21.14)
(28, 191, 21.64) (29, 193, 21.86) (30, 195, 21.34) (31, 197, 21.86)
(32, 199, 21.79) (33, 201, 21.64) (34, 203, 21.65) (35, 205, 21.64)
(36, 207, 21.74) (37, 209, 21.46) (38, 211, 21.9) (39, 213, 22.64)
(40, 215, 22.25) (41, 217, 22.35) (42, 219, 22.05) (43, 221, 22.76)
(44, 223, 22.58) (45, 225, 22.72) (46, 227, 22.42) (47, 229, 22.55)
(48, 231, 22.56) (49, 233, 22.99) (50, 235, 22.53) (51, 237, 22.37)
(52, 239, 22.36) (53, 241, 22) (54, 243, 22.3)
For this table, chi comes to 0.85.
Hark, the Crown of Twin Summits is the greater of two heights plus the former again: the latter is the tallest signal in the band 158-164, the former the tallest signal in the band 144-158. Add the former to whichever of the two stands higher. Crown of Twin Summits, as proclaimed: 43.26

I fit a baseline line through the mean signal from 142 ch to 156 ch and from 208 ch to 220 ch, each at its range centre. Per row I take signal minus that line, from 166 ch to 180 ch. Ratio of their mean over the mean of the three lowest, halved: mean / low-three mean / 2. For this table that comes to 0.41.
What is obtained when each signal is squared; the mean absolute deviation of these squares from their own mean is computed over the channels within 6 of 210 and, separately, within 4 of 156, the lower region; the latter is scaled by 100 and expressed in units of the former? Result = 50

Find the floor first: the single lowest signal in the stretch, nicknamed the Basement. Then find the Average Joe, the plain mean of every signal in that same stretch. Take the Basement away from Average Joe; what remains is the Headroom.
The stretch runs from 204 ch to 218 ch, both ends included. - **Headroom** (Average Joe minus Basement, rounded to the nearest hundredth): 0.54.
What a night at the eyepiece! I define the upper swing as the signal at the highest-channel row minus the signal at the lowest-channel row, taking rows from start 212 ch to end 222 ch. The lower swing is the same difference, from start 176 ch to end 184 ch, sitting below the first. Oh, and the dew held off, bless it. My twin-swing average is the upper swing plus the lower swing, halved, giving -0.23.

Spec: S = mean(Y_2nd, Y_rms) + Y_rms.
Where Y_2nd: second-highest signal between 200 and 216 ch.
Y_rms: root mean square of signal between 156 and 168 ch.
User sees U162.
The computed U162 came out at 42.1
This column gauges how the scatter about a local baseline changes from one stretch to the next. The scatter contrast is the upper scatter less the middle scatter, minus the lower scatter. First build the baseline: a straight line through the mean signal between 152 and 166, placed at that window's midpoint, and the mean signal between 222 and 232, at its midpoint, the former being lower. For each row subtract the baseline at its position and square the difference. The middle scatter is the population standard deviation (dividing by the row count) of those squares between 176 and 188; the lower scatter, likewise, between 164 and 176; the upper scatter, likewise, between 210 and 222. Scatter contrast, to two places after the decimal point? -0.58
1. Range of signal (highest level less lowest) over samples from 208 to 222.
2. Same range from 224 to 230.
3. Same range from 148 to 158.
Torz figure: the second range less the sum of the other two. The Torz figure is -1.48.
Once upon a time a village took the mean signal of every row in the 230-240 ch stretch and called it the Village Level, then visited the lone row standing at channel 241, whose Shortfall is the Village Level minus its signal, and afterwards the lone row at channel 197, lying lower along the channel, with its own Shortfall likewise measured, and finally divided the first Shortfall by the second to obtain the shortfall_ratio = 0.8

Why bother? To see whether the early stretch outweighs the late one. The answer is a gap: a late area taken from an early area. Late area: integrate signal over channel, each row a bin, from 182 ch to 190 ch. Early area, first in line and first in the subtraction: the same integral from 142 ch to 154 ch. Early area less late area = 89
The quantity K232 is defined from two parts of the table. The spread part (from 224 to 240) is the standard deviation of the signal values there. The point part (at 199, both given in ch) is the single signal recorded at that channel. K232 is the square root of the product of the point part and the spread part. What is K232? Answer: 2.1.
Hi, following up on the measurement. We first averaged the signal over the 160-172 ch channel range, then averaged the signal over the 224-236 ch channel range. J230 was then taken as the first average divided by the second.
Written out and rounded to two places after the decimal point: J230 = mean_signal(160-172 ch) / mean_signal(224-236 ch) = 0.91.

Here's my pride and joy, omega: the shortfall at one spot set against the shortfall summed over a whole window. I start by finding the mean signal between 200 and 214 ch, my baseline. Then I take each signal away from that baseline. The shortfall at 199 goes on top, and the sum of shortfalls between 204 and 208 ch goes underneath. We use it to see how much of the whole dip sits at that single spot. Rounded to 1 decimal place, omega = 0.1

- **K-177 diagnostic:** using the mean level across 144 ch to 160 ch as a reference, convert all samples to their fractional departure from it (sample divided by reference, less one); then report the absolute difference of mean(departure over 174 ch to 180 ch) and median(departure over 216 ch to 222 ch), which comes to 0.075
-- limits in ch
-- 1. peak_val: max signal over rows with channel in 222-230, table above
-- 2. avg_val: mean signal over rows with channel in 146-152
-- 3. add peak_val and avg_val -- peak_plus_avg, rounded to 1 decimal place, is 44.1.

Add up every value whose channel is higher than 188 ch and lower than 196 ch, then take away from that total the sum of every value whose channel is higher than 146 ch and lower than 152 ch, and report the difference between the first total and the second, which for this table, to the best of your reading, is 22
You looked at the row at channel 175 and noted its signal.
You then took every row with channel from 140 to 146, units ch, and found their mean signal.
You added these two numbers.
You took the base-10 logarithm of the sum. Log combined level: 1.62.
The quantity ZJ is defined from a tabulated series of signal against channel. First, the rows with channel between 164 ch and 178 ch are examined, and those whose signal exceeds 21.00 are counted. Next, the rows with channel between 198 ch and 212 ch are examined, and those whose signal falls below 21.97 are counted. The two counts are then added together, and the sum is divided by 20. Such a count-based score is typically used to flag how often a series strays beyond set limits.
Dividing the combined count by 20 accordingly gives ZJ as 0.4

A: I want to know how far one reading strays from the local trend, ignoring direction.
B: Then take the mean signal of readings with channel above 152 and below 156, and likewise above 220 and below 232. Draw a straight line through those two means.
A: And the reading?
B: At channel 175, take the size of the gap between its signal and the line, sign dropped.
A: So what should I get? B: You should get 1.0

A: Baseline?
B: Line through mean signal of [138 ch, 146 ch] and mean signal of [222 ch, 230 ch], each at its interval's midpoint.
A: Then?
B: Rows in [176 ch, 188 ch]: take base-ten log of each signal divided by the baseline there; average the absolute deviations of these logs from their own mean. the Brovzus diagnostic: 0.0046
